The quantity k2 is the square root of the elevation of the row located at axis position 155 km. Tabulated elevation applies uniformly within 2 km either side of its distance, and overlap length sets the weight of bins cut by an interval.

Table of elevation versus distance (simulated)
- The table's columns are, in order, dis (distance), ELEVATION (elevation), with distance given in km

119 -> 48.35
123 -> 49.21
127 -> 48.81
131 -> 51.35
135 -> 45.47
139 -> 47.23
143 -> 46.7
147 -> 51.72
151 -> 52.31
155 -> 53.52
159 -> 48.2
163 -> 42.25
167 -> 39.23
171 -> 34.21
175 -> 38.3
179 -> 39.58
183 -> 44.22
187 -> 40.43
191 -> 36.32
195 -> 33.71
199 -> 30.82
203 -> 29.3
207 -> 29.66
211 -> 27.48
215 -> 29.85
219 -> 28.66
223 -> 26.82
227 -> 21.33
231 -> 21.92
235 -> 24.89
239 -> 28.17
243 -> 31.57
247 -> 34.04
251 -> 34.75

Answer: 7.3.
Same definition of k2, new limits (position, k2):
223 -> 5.2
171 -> 5.8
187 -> 6.4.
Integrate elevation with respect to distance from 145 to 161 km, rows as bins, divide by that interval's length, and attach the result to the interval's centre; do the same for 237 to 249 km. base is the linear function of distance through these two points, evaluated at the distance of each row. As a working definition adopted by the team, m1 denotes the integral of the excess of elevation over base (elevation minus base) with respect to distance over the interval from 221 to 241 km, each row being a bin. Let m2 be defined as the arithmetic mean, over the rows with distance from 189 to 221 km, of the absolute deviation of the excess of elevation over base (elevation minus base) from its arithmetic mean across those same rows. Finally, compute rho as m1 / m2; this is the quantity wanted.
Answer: -132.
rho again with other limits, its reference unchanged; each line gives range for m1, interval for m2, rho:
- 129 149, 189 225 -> -96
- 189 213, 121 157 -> -61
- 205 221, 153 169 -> -35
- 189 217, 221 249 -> -49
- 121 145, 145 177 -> -40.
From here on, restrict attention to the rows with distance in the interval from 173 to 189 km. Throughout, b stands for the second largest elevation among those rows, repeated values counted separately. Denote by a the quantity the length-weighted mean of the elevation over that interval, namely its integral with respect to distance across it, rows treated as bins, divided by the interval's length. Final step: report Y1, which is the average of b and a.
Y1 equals 41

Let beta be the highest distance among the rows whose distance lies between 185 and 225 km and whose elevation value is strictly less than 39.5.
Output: 223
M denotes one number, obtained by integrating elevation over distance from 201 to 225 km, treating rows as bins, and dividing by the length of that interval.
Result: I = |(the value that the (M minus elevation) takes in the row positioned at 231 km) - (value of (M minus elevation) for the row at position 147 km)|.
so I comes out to 30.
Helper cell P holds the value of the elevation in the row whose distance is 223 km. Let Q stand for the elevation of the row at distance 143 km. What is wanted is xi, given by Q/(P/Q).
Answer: 81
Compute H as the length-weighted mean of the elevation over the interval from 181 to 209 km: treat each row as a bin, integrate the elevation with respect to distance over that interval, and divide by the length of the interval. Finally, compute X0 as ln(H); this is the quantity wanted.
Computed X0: 3.55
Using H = 35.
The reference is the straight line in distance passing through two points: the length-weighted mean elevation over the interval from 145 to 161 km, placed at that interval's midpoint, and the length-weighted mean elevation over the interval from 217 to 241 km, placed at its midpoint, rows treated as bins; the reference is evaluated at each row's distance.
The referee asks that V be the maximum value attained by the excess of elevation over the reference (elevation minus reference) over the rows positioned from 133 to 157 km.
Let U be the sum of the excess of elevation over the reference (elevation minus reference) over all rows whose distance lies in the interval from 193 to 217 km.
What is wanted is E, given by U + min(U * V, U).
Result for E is -77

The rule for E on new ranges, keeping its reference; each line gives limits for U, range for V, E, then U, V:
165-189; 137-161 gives -87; -23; 2.8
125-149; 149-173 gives -190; -50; 2.8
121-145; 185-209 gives -122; -61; 0.7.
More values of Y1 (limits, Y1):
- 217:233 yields 26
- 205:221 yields 29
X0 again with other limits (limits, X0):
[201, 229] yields 3.32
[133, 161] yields 3.90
